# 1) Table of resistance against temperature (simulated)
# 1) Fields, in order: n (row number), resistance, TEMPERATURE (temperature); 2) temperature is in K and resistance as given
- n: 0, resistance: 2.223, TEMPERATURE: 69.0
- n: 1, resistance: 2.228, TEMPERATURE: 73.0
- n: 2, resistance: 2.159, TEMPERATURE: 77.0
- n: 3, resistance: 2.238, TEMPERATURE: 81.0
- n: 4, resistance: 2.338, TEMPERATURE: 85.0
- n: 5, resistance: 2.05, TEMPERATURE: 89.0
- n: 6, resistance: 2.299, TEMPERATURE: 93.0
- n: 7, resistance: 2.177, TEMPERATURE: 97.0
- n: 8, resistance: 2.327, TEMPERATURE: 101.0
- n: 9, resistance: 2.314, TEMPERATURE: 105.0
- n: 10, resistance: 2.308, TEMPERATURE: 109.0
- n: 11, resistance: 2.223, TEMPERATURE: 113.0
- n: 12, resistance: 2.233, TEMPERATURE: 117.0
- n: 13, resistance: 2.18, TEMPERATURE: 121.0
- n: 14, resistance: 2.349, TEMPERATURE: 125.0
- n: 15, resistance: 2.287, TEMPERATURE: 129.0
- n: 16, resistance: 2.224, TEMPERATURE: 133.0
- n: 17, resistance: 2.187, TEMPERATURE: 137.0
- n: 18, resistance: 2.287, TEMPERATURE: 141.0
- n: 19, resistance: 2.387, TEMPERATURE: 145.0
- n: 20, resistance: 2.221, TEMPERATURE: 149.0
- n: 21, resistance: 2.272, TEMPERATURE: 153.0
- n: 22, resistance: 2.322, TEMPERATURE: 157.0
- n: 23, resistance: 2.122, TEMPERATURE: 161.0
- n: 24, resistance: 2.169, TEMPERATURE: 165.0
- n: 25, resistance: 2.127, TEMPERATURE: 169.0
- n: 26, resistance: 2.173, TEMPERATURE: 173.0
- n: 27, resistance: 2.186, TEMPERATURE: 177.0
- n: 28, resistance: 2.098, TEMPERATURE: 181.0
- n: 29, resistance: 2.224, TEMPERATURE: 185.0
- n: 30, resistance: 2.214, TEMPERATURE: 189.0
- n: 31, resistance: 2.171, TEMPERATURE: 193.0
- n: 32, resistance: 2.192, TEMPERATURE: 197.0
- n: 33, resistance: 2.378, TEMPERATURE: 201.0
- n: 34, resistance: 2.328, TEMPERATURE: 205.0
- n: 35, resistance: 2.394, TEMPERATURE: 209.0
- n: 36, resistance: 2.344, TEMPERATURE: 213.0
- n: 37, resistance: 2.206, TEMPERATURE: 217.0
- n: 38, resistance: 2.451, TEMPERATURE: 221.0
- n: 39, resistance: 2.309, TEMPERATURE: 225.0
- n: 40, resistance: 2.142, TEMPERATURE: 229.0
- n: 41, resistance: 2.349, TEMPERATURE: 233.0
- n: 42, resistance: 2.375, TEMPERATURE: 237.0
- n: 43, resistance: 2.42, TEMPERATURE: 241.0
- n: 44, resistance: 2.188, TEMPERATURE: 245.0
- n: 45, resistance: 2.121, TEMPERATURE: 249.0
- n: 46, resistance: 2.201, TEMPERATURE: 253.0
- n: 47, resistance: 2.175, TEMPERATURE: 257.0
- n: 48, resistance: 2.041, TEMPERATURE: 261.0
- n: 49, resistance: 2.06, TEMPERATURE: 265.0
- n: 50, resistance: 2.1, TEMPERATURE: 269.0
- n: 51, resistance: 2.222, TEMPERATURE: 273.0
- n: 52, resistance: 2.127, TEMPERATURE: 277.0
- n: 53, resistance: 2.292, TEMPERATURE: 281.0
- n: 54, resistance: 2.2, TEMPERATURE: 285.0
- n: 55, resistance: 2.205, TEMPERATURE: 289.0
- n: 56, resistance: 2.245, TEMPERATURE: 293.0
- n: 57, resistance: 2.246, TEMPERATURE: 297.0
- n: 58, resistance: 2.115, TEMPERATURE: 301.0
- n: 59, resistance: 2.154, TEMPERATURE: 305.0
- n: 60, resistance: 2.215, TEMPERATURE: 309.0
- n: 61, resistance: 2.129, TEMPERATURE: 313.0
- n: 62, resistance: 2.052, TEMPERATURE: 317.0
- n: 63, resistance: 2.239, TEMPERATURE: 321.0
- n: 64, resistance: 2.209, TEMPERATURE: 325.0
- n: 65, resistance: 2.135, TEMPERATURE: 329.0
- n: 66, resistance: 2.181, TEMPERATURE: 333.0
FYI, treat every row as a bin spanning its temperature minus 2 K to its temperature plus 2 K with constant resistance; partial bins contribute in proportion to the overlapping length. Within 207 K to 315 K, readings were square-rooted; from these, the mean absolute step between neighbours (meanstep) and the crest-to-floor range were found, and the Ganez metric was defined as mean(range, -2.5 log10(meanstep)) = 1.94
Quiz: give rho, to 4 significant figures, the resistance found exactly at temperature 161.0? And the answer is 2.122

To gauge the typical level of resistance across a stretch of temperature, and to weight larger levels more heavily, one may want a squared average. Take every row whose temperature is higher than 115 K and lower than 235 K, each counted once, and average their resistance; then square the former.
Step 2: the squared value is 5.1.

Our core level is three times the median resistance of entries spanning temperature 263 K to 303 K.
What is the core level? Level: 6.61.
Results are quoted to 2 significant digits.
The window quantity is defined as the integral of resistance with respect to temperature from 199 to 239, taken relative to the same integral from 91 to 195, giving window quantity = 0.40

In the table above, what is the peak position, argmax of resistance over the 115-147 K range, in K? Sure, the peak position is 145.0 K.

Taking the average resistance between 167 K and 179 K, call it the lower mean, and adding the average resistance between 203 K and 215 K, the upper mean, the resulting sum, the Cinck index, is 4.52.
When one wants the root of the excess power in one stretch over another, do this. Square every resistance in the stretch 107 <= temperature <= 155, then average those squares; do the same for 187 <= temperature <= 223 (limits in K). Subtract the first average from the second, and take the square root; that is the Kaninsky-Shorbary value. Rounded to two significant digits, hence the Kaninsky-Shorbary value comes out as 0.40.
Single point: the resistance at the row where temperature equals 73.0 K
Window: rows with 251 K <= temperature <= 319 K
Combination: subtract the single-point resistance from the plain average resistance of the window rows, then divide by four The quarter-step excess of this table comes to -0.016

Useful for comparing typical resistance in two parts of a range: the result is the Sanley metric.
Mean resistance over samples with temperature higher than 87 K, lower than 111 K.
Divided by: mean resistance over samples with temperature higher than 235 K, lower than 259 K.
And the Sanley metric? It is 1.00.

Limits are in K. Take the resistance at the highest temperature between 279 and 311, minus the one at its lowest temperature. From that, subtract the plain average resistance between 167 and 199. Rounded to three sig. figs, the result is -2.25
